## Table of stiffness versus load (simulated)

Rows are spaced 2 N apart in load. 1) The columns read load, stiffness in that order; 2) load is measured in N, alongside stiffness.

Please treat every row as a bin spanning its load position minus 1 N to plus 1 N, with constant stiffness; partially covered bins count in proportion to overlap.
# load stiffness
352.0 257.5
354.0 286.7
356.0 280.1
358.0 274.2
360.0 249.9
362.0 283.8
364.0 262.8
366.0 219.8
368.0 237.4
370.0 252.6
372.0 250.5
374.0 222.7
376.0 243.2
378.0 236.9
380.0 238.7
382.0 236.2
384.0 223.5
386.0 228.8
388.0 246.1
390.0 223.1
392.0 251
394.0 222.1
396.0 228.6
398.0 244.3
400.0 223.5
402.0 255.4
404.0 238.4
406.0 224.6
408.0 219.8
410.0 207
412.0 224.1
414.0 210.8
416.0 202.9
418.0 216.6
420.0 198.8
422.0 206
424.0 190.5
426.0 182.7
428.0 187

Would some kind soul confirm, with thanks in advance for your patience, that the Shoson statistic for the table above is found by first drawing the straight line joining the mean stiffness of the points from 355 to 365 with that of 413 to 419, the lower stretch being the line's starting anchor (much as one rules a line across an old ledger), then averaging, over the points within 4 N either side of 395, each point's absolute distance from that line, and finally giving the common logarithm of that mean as 1.0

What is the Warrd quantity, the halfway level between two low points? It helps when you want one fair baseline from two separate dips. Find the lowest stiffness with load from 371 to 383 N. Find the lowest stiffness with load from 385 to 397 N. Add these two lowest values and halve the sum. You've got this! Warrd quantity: 222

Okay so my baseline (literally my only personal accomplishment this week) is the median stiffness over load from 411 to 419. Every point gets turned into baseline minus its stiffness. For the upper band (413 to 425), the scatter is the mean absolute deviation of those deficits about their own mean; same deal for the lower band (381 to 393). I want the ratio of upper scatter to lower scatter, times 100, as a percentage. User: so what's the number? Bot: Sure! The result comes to 71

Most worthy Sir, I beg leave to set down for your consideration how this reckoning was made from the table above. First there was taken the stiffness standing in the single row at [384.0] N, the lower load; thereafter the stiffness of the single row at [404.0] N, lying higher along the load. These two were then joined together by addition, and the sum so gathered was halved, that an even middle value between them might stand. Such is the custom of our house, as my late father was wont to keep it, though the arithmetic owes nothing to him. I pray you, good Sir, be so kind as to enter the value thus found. 231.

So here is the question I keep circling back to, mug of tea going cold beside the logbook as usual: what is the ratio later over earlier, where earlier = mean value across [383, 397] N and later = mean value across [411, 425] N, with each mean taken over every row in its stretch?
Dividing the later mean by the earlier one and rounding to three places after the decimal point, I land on 0.893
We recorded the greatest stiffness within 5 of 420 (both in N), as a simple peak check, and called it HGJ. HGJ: 216.6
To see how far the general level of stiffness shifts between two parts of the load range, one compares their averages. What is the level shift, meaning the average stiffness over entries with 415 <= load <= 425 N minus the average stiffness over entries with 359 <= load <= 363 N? -64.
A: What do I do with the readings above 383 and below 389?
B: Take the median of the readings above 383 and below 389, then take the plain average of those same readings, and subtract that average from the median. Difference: -4.0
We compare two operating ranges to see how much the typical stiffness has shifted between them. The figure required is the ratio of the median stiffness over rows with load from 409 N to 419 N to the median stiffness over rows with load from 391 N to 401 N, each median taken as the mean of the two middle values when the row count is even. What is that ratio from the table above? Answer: 0.92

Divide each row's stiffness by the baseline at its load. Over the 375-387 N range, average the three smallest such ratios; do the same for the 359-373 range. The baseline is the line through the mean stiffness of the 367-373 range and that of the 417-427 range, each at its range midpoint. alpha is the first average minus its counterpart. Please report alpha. 0.041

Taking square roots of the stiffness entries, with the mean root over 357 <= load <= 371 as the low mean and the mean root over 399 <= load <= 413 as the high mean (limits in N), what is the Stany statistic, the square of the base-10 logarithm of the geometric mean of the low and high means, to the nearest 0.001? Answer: 1.417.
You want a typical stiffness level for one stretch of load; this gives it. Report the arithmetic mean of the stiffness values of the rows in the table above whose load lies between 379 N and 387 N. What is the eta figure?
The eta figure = 232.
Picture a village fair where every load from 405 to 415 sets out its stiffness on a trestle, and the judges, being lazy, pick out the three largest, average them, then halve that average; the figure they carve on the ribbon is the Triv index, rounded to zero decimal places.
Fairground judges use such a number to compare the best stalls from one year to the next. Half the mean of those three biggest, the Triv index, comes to 111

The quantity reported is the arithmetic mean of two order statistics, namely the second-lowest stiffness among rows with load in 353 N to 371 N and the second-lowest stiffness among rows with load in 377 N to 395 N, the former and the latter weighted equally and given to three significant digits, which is 230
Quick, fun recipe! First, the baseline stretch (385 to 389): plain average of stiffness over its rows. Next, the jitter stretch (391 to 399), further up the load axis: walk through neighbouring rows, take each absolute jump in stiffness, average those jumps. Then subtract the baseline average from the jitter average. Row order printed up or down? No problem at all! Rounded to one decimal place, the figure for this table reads -220.4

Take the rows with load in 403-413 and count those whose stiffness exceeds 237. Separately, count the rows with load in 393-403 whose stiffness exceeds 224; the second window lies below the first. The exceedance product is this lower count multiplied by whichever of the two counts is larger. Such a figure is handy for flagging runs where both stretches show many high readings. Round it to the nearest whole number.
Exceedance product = 9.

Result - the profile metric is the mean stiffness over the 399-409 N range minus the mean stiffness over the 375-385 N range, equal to -3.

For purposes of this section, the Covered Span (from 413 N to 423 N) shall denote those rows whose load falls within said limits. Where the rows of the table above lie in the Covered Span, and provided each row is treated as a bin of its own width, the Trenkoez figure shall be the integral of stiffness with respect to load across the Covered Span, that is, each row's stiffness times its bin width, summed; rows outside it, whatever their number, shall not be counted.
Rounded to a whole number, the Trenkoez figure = 2070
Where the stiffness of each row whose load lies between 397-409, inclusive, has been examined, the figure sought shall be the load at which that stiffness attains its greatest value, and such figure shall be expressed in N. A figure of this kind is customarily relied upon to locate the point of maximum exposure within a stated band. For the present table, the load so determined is 402.0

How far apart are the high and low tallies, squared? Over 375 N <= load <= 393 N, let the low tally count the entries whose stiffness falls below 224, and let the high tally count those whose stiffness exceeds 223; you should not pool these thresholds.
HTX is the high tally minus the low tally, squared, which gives 49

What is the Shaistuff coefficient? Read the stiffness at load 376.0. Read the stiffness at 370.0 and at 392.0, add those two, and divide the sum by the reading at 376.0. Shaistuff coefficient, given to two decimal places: 2.07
